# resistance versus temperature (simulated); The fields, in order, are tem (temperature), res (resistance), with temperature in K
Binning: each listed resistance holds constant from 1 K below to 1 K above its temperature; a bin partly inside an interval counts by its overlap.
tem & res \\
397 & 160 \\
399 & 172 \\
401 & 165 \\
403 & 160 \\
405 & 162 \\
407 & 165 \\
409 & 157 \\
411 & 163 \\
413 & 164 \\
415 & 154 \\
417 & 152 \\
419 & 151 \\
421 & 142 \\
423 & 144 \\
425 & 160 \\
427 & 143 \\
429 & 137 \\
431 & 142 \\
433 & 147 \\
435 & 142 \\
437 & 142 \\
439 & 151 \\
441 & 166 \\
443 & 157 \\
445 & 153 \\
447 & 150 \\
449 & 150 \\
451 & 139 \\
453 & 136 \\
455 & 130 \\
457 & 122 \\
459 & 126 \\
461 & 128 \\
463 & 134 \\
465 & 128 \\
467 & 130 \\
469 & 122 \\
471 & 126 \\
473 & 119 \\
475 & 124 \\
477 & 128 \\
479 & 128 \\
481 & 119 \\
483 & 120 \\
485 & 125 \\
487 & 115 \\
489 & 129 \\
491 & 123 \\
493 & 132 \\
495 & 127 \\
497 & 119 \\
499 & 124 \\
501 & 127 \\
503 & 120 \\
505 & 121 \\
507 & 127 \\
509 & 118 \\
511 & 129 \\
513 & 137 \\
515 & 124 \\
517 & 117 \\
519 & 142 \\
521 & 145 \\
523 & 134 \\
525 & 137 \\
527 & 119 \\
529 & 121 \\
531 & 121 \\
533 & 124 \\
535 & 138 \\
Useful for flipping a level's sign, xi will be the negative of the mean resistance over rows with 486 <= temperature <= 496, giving -125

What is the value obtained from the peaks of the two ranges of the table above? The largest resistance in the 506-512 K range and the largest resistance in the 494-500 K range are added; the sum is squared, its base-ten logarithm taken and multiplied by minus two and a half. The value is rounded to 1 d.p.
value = -12.0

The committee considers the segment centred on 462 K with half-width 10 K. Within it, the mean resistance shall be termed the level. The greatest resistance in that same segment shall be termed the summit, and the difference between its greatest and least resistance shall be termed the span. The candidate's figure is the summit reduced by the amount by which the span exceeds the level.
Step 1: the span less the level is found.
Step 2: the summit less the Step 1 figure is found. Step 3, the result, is 250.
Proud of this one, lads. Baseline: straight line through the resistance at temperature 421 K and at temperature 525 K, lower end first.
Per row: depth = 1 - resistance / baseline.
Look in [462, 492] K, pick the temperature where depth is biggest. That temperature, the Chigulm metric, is 487 K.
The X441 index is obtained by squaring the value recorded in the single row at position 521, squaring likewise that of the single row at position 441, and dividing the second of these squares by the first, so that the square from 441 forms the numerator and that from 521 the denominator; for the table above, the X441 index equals 1.31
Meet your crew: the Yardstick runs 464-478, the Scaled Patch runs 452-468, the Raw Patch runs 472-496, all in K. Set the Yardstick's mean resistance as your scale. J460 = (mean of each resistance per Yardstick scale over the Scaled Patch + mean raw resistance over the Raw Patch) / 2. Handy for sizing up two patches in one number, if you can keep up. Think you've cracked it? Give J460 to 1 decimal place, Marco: 62.6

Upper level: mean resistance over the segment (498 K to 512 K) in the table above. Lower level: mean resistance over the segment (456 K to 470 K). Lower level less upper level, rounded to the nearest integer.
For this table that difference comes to 3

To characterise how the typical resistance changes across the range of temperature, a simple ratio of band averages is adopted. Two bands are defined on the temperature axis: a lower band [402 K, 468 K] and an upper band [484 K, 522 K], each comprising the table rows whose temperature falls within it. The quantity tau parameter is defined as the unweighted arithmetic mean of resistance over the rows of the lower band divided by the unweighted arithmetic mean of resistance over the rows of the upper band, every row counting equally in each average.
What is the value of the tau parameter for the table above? 1.16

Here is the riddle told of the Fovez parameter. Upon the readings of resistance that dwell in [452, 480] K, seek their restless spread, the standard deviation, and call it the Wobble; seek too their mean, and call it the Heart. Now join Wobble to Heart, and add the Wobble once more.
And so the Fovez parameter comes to 136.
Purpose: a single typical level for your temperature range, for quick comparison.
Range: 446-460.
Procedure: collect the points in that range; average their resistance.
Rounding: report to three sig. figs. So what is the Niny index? 136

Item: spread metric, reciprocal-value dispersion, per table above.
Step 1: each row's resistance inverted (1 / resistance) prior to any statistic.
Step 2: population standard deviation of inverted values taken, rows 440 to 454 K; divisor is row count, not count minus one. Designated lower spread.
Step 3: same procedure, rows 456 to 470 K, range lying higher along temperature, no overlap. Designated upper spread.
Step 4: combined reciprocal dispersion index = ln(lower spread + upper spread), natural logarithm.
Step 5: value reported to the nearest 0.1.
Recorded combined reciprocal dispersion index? -7.3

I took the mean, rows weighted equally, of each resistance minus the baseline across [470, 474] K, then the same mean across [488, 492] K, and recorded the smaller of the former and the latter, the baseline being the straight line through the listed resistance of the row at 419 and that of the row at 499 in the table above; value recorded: -10.6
